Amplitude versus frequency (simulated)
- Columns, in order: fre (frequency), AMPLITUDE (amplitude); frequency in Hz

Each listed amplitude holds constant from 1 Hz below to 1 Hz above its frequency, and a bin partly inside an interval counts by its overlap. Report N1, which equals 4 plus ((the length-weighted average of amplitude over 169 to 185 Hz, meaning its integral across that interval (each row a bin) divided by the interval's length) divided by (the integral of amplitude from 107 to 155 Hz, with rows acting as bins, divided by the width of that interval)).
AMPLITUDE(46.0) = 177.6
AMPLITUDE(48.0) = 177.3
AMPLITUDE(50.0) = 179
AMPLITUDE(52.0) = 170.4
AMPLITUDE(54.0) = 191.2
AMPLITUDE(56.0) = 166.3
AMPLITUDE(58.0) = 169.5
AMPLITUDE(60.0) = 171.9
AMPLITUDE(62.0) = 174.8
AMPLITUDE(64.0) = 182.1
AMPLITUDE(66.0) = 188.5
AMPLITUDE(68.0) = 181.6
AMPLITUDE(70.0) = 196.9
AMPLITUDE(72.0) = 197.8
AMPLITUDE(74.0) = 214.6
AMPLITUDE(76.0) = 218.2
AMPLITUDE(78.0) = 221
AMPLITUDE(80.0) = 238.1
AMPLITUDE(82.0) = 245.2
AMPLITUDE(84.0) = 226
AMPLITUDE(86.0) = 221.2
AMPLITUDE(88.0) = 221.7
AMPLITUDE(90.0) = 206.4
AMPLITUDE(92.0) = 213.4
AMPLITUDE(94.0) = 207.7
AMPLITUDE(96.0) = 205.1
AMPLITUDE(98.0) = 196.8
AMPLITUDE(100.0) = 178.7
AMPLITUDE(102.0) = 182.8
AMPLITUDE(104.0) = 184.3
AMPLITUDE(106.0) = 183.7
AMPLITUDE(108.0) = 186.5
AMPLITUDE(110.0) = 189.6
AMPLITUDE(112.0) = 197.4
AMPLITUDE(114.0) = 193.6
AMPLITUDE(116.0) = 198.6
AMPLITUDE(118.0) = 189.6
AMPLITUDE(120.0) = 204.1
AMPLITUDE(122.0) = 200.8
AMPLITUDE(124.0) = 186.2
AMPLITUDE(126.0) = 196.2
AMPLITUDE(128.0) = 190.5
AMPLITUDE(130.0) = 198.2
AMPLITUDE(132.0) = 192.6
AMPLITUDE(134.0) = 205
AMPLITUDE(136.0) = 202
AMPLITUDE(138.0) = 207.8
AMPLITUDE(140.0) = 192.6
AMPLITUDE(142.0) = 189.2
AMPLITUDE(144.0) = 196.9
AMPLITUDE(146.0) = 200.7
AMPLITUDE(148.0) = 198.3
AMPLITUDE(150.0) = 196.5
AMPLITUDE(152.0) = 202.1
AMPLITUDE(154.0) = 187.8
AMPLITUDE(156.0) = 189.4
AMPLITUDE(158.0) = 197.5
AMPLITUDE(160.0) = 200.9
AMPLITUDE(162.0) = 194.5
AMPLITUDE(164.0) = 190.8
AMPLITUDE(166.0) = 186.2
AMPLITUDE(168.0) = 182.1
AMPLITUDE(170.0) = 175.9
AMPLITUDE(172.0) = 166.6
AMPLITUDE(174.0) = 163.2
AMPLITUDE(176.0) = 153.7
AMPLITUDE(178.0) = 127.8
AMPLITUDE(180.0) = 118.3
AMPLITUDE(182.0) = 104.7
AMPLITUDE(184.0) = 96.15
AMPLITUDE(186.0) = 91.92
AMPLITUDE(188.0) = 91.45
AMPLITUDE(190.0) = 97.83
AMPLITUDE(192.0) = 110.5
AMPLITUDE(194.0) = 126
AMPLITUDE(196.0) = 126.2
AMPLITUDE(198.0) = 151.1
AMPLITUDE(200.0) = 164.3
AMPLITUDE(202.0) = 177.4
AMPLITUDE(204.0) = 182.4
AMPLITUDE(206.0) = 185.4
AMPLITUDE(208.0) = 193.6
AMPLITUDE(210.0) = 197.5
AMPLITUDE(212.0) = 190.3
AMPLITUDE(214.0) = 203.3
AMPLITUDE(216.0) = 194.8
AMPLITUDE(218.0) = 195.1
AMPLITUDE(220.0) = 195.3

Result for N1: 4.7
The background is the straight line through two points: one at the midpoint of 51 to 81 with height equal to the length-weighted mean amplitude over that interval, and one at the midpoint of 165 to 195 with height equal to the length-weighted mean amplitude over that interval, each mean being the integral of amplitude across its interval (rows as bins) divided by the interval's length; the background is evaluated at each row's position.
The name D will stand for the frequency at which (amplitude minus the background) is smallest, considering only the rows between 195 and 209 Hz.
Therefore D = 196.0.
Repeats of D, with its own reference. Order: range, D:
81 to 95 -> 90.0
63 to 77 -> 64.0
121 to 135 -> 124.0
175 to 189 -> 186.0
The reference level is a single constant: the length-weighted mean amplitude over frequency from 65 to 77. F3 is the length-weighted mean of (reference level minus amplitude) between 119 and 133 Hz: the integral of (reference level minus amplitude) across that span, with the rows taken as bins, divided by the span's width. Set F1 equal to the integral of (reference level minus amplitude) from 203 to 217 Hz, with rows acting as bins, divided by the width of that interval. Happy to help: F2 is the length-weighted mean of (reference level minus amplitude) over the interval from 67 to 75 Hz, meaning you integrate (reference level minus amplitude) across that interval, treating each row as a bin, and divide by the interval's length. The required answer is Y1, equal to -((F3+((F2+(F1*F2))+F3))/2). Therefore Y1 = -12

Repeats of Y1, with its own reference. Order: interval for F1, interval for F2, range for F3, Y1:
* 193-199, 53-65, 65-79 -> -779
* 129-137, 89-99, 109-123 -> 0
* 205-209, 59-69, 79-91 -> -83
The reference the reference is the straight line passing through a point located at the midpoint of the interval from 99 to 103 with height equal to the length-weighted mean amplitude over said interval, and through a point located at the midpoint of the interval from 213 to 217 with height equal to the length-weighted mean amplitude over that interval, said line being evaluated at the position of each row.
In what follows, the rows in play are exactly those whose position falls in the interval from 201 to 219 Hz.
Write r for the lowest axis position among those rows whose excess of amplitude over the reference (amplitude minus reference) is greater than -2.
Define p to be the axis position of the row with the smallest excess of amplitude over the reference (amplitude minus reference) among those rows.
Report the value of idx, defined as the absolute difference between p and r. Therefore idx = 8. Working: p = 202.0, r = 210.0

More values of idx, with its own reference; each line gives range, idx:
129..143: 12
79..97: 16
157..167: 8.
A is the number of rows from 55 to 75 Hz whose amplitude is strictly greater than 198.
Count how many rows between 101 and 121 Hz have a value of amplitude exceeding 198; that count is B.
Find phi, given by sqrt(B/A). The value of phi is 1.4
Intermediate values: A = 1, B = 2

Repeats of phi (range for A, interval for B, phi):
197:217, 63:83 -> 2.2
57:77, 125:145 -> 1.4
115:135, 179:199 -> 0.0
